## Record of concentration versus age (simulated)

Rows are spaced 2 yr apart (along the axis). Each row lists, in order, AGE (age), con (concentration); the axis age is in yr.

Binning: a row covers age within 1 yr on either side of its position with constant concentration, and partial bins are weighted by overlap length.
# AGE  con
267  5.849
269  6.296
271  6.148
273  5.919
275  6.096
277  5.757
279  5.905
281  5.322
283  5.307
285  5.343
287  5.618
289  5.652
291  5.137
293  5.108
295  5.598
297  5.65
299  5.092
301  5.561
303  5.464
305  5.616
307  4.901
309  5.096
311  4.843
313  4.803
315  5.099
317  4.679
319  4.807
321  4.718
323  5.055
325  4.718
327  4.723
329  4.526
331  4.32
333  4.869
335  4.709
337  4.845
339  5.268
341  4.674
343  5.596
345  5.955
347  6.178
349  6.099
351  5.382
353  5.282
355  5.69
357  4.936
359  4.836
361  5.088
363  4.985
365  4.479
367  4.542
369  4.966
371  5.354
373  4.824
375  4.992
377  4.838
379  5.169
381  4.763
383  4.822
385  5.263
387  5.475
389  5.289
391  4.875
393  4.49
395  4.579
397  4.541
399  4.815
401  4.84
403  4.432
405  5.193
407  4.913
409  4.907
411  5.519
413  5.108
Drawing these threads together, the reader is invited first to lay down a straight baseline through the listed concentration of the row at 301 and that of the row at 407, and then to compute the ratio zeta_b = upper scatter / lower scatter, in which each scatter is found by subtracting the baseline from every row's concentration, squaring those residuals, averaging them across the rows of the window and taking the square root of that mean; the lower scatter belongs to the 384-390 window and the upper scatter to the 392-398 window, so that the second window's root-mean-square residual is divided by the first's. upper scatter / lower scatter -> 1.4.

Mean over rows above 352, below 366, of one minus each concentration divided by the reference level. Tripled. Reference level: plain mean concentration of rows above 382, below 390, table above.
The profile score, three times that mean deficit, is 0.10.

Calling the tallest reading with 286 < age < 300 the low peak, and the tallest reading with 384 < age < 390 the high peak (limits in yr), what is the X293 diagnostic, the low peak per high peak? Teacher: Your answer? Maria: 1.03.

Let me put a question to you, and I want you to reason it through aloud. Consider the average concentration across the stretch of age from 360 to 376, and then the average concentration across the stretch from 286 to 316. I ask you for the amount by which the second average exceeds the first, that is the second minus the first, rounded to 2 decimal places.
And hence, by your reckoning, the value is 0.38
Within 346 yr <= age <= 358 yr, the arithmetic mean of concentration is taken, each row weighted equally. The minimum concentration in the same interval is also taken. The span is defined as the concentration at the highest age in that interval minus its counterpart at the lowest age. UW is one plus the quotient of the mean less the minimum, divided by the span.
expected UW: 0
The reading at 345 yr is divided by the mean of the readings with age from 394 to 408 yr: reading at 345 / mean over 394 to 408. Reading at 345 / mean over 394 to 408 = 1.3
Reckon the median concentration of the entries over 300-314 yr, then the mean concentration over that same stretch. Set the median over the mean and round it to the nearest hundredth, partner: 0.98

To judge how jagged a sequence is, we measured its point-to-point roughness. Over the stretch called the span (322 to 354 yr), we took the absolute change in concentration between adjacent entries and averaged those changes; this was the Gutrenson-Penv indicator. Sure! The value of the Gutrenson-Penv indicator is 0.33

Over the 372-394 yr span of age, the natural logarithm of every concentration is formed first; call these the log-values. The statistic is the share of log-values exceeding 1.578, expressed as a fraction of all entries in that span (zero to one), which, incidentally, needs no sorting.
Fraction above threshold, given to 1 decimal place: 0.5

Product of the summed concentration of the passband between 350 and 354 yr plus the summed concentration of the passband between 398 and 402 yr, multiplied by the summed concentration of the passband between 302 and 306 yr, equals 225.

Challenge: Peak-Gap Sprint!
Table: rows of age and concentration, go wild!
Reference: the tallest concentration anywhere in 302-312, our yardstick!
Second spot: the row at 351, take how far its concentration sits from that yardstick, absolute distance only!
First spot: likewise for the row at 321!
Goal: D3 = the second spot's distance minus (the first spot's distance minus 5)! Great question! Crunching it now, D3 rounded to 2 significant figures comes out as 4.3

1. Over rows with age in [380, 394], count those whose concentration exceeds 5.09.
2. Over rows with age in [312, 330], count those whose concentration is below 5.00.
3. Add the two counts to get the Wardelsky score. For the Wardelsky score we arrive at 10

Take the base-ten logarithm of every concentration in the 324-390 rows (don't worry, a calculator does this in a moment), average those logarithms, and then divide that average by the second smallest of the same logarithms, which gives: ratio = 1.08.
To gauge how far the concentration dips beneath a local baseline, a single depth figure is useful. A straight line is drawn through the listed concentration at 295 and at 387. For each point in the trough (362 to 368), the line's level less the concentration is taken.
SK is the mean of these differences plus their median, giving 1.8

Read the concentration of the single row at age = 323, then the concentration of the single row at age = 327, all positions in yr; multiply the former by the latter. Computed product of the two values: 24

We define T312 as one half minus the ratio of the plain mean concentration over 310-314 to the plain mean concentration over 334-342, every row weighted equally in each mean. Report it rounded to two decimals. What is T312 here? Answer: -0.49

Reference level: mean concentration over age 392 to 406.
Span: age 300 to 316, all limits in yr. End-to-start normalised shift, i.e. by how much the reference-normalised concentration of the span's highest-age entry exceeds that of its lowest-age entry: -0.10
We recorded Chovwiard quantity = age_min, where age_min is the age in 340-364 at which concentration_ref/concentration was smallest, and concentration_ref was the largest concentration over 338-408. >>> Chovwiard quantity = 347 yr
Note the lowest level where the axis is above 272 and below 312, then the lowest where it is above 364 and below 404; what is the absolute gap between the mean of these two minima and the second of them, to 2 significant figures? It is 0.21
